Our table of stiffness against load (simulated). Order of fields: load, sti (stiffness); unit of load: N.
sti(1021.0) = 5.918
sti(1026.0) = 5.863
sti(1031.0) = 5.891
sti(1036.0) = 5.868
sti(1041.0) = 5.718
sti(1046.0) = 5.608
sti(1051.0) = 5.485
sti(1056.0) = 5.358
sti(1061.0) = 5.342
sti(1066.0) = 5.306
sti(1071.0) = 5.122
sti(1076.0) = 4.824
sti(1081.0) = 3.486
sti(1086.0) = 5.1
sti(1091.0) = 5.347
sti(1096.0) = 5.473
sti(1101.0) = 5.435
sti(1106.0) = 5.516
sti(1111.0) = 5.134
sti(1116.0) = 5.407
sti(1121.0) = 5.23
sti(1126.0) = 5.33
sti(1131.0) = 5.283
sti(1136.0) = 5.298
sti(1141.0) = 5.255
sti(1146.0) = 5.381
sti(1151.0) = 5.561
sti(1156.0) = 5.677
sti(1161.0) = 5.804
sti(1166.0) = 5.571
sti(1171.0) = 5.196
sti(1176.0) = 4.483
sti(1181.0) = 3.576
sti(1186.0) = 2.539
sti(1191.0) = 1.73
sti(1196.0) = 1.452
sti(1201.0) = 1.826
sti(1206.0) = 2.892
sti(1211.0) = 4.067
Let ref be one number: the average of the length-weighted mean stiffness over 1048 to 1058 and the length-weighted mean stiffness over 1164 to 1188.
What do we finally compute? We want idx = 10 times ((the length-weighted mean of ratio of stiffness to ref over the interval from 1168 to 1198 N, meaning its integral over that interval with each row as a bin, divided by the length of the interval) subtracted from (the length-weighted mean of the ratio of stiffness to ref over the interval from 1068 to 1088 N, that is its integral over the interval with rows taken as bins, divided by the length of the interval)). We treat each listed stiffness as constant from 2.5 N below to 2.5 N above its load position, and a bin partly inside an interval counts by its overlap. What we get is 2.9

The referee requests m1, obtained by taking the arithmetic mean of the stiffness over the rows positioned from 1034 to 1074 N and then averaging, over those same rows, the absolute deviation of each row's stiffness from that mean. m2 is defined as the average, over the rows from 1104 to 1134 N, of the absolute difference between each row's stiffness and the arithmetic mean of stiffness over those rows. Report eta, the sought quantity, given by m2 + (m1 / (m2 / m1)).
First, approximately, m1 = 0.19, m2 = 0.1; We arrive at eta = 0.5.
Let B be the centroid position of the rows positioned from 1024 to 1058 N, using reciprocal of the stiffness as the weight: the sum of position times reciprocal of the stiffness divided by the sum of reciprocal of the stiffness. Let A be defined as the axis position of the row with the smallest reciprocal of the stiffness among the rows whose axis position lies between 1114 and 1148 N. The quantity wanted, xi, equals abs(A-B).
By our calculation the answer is 74.7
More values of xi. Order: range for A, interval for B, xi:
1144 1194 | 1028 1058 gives 117.2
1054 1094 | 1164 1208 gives 134.3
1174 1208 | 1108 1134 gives 55.0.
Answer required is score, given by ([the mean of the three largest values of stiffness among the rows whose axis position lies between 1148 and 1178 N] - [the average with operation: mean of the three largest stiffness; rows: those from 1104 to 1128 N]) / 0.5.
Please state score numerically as 0.5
